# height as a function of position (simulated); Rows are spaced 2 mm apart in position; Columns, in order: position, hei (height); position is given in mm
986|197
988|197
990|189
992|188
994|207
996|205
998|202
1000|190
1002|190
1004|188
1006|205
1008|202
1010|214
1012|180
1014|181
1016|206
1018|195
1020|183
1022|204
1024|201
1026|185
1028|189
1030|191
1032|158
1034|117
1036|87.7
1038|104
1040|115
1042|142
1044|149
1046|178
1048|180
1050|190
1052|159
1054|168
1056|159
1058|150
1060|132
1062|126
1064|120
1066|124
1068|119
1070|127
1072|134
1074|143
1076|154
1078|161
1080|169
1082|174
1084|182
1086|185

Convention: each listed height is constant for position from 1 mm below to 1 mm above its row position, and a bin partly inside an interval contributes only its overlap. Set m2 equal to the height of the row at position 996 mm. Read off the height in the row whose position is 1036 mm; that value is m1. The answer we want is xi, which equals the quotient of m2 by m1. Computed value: 2.3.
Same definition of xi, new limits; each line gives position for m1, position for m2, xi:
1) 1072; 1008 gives 1.5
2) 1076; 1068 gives 0.8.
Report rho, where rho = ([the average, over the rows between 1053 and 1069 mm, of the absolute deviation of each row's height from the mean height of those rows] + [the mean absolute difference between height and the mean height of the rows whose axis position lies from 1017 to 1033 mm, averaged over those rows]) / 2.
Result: 13.0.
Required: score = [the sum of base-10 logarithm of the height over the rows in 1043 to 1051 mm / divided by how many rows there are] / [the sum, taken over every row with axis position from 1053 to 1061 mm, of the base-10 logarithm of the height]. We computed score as 0.26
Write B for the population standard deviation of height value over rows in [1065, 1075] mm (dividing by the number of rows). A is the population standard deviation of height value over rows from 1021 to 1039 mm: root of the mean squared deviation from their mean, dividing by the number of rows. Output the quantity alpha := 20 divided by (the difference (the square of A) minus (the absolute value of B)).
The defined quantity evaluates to 0.01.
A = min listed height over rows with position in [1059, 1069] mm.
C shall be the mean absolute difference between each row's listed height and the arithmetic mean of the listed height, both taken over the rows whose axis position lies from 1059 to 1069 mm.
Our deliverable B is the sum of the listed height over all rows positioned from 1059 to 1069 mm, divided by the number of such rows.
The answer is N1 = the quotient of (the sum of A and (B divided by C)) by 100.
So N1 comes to 1.5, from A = 119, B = 124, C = 4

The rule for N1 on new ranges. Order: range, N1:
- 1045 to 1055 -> 1.8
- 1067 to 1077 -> 1.3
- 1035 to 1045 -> 0.9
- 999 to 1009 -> 2.2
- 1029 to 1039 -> 0.9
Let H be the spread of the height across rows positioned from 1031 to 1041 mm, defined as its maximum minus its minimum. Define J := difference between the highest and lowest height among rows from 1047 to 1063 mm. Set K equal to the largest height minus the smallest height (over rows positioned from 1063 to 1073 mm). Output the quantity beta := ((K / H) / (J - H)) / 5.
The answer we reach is -0.007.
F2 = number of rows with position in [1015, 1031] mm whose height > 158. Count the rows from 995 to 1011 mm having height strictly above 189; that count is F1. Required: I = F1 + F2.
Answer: 15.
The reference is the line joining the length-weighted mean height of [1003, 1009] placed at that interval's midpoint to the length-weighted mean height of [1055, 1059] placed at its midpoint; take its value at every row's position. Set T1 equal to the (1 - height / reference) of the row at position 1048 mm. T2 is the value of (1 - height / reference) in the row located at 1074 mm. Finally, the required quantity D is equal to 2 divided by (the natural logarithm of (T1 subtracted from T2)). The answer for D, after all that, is -0.8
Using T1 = -0.11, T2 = -0.02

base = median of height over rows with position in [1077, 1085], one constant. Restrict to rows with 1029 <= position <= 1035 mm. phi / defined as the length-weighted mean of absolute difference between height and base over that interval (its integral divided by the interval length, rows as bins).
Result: 29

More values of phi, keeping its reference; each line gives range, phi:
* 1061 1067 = 48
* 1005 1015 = 25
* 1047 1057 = 11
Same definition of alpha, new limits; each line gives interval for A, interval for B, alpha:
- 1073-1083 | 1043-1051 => 0.19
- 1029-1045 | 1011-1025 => 0.02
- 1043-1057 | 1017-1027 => 0.12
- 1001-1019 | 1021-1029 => 0.17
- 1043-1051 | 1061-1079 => 0.09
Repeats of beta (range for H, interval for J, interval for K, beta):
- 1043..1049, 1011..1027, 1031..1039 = -0.091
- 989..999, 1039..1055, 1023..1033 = 0.008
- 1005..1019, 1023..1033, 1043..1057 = 0.027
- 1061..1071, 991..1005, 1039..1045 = 0.077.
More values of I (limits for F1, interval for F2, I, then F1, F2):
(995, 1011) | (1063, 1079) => 8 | 7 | 1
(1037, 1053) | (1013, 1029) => 9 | 1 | 8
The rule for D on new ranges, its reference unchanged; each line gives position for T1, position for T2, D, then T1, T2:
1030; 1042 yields -1.3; -0.07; 0.15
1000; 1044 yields -0.6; 0.07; 0.10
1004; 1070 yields -0.7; 0.06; 0.11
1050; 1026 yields -1.1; -0.18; -0.02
